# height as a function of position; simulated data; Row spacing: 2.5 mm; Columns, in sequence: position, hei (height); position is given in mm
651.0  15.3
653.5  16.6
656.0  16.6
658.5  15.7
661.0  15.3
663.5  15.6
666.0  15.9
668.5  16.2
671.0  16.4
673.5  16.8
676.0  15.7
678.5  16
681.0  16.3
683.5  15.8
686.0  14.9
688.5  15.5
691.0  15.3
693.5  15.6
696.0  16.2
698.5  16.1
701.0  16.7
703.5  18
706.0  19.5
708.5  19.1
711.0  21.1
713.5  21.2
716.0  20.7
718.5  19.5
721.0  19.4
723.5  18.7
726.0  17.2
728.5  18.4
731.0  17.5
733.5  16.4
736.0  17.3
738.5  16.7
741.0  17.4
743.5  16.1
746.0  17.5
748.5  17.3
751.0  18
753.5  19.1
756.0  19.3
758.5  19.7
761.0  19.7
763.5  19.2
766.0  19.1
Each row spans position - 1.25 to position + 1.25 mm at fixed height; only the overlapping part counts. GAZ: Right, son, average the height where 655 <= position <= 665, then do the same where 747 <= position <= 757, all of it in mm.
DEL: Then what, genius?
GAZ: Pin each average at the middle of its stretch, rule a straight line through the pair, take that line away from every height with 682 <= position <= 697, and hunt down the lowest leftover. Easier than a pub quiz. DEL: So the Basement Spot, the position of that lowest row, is 686.0 mm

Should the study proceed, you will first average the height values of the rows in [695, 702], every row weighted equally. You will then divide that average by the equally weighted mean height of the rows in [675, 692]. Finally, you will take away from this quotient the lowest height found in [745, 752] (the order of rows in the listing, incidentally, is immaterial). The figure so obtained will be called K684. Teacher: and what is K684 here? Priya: -16.3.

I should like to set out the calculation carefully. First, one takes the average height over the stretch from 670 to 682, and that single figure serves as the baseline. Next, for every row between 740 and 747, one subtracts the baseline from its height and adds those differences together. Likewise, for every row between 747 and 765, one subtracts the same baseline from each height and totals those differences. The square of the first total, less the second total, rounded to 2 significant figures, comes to -13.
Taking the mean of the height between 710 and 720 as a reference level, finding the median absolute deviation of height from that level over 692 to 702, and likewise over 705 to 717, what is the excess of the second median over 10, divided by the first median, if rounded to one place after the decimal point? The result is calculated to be -2.1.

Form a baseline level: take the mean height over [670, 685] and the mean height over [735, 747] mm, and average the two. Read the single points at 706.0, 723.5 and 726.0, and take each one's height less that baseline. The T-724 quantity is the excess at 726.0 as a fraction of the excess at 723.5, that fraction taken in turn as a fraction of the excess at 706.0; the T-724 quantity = 0.1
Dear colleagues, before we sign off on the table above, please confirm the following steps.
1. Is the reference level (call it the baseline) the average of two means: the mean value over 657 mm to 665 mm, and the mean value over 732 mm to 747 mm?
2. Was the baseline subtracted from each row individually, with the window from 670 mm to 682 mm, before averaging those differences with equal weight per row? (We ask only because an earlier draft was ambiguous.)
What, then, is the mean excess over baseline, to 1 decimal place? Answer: 0.0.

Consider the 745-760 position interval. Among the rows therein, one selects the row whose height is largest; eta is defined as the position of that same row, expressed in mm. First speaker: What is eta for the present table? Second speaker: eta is 758.5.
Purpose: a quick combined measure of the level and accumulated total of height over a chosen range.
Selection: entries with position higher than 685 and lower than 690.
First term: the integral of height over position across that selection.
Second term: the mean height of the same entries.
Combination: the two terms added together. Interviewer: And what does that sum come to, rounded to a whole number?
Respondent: 91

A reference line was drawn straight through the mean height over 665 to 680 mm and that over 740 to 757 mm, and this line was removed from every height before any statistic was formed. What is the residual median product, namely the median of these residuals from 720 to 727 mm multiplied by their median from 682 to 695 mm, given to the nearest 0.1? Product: -1.5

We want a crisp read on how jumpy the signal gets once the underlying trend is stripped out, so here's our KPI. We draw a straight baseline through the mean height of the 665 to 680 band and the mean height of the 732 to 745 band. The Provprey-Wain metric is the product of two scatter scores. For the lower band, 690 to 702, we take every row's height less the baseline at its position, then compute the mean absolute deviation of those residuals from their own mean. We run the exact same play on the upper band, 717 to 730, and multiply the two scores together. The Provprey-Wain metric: 0.277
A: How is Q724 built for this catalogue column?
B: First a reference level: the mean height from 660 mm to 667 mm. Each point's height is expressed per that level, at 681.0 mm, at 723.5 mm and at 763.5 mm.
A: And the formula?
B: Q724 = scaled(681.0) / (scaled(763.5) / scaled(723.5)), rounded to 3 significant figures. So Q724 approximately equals 1.02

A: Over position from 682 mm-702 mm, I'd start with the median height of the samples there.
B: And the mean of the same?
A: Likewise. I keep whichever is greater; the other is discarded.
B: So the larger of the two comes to 15.8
